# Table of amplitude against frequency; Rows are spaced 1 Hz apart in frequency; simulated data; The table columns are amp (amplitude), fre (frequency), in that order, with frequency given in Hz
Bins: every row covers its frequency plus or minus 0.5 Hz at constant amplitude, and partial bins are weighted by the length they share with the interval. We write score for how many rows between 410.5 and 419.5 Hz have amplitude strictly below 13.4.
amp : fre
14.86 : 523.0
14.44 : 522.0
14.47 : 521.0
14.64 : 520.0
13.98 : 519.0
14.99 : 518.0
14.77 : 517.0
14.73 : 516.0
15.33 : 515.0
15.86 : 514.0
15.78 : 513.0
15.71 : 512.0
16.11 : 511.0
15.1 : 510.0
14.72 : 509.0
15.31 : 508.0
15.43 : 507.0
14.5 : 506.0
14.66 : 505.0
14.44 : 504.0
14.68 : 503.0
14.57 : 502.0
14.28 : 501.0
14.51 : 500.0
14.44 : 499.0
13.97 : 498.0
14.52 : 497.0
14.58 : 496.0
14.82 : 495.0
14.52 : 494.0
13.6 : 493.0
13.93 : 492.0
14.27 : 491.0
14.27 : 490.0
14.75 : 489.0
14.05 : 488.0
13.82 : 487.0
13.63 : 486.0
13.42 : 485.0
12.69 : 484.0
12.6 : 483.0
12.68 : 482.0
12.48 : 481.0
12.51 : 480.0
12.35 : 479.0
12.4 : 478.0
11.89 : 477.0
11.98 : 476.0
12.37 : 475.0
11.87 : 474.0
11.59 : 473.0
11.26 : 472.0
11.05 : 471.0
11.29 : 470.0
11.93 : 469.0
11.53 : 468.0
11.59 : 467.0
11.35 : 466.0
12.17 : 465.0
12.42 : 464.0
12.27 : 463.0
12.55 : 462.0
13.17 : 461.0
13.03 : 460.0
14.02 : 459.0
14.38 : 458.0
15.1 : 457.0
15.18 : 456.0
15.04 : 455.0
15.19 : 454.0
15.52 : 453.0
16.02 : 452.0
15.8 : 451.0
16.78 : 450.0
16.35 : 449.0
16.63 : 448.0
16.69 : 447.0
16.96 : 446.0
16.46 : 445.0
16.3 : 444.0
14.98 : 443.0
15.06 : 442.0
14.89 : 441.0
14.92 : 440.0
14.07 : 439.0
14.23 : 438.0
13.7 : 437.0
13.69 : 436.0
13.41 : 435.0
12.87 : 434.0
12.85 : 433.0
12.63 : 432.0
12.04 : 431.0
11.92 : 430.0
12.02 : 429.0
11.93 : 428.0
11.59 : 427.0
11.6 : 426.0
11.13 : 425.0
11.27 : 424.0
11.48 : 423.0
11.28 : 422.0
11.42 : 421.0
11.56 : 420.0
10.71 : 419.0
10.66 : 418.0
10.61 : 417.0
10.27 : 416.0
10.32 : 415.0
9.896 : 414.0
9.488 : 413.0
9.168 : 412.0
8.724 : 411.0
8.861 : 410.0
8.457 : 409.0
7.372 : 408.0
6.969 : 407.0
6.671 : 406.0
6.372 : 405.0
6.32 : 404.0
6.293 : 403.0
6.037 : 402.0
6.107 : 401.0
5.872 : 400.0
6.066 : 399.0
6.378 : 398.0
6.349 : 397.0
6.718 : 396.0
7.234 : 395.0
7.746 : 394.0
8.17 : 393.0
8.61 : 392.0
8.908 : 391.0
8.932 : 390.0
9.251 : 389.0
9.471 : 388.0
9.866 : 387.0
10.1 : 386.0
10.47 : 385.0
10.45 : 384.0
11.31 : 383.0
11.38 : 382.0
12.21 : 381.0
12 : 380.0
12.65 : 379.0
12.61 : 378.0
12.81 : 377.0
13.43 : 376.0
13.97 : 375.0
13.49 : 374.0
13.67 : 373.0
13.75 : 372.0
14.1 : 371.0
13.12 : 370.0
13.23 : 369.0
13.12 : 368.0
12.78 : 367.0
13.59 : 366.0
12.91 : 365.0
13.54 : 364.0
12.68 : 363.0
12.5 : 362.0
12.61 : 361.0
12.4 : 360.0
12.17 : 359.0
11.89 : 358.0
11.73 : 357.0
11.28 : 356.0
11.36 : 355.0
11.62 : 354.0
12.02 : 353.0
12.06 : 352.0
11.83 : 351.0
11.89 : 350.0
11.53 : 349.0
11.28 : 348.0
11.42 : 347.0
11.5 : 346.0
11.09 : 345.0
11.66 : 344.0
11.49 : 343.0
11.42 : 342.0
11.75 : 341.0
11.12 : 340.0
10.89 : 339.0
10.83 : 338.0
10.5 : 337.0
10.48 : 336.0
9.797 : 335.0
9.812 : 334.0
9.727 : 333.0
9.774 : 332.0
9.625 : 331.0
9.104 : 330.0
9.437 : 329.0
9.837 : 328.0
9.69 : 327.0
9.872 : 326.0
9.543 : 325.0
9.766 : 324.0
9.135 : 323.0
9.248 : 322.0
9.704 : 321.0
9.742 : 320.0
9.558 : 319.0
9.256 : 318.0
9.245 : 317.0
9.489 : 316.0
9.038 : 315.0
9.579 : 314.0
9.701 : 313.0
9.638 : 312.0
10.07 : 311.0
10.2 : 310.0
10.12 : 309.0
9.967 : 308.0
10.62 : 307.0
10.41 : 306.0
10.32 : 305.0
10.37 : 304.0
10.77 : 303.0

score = 9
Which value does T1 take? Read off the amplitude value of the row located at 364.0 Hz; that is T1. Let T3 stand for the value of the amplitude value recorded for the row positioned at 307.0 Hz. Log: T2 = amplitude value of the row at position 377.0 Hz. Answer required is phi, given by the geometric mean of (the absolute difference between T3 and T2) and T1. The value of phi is 5.45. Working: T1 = 13.54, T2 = 12.81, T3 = 10.62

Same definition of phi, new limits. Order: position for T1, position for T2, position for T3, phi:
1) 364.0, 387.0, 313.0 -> 1.49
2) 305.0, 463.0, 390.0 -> 5.87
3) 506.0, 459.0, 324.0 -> 7.85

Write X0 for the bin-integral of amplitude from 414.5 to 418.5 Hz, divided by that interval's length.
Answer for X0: 10.5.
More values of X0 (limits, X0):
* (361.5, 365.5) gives 12.9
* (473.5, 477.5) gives 12.0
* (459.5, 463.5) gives 12.8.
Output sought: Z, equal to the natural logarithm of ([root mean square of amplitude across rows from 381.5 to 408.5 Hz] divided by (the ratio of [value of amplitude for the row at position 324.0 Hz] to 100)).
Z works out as 4.4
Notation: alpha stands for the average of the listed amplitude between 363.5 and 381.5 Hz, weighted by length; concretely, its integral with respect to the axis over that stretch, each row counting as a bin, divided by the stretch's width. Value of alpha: 13.2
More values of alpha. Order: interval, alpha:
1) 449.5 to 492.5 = 13.2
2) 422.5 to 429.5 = 11.6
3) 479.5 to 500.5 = 13.8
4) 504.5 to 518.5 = 15.2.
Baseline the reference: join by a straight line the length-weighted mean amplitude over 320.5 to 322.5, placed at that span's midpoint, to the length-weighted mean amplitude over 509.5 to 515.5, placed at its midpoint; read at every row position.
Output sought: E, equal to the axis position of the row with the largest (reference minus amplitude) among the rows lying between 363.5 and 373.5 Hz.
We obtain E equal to 367.0 Hz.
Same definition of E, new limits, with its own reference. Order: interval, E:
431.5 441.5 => 432.0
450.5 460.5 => 460.0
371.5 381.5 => 380.0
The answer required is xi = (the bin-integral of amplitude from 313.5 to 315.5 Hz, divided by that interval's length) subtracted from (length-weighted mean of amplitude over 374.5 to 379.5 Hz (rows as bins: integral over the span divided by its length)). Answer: 3.8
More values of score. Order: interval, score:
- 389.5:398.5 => 9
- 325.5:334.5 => 9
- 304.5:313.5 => 9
